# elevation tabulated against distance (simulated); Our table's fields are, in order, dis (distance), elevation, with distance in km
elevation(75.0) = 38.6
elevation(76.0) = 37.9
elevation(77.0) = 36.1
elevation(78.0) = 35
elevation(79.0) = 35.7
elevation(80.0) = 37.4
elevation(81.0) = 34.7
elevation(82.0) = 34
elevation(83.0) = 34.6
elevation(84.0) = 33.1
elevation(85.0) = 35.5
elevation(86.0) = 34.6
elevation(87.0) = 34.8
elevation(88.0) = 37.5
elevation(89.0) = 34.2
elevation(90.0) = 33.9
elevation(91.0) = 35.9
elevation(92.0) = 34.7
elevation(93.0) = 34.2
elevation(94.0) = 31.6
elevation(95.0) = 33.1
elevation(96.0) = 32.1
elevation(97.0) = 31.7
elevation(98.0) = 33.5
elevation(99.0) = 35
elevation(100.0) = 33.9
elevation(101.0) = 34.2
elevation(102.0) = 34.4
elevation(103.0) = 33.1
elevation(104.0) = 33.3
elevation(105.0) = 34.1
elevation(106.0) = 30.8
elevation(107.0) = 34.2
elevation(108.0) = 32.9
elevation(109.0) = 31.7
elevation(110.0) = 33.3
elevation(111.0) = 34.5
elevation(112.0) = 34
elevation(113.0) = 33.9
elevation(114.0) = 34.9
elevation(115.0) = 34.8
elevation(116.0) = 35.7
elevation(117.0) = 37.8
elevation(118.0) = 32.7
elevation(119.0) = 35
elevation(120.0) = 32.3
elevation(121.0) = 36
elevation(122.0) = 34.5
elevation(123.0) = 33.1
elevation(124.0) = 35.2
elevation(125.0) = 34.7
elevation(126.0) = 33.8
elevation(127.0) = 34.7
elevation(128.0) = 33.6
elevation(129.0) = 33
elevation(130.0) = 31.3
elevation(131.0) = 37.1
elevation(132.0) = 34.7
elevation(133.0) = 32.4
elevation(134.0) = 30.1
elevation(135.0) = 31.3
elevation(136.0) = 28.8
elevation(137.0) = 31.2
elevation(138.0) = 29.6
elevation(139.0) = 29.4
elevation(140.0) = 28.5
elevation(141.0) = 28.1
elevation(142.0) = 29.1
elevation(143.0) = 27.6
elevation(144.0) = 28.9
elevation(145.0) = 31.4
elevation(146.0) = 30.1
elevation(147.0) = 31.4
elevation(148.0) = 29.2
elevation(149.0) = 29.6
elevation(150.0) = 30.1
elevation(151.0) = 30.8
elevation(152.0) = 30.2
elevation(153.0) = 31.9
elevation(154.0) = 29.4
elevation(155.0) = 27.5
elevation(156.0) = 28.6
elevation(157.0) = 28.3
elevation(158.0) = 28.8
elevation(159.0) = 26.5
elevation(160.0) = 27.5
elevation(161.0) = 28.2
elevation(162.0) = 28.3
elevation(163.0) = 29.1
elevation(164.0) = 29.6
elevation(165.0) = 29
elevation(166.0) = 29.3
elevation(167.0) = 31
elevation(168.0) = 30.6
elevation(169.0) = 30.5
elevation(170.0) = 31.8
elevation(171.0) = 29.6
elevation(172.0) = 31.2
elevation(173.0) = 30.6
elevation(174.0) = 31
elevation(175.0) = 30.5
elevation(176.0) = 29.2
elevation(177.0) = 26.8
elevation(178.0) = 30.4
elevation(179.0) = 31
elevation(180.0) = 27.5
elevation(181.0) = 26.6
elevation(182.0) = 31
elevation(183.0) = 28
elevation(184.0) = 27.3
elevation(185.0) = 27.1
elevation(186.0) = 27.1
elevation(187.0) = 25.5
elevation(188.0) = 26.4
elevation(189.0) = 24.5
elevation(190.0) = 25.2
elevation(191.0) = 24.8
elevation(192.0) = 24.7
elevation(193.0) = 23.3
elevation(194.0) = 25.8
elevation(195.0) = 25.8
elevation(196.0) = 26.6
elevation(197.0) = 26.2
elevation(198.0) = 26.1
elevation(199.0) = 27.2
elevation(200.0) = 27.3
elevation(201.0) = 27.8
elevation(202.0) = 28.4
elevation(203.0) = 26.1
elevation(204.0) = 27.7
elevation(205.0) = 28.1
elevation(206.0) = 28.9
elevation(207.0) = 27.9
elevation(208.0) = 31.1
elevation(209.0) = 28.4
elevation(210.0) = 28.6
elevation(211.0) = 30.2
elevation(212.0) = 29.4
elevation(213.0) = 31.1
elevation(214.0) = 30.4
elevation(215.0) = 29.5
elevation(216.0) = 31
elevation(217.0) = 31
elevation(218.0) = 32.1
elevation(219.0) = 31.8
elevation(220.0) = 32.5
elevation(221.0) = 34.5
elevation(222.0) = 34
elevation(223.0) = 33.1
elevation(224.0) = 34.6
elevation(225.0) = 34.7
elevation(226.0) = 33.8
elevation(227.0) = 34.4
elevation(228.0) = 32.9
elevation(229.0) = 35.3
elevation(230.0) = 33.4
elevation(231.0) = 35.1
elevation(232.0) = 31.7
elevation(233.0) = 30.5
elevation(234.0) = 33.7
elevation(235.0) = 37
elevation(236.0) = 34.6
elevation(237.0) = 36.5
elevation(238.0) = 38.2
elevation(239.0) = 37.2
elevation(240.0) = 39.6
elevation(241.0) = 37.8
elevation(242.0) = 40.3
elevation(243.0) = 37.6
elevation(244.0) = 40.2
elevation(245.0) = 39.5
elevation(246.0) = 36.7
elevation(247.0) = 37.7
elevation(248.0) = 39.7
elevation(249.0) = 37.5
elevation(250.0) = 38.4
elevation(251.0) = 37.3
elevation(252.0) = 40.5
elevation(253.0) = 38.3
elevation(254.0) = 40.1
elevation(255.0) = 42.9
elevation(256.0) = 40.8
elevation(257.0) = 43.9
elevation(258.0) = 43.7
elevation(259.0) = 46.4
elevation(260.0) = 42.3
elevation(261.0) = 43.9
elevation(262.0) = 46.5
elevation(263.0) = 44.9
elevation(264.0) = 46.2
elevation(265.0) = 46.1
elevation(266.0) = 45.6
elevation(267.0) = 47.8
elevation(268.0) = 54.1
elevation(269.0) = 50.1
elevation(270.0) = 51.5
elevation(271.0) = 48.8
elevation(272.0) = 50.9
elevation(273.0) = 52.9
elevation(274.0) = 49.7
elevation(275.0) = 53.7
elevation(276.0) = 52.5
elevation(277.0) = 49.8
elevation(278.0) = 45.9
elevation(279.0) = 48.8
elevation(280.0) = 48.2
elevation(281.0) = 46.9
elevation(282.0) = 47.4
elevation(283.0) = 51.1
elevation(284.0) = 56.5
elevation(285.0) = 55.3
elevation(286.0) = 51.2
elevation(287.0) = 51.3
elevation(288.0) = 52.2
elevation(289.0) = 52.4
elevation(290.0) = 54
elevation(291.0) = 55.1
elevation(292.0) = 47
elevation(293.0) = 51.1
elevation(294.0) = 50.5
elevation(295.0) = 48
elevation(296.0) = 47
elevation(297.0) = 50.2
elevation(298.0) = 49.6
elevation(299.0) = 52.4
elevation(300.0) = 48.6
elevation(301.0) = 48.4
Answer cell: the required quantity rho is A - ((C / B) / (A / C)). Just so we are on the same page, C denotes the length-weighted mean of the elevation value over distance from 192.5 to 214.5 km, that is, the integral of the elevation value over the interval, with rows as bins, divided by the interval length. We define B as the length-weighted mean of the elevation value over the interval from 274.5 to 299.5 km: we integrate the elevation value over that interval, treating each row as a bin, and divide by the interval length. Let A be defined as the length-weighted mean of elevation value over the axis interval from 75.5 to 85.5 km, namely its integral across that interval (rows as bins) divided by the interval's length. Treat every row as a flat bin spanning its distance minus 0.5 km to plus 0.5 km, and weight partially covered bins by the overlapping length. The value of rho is 35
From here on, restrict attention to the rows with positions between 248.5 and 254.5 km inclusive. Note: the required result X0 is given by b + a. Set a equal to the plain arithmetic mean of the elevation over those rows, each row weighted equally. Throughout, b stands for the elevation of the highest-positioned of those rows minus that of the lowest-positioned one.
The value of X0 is 41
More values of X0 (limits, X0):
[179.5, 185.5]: 28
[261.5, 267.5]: 47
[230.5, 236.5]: 33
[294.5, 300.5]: 50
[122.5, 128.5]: 35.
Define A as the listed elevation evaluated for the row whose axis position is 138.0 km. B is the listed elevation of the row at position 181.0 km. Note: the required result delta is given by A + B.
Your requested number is 56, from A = 29.6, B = 26.6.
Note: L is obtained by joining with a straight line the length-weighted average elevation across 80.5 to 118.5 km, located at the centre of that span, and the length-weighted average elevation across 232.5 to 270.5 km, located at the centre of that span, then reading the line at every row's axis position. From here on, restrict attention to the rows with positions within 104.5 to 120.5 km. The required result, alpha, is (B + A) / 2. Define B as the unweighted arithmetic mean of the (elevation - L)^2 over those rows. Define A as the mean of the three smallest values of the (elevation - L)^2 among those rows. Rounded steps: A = 0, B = 3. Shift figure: 1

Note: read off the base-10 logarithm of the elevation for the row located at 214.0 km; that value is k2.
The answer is 1.48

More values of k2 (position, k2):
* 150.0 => 1.48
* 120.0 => 1.51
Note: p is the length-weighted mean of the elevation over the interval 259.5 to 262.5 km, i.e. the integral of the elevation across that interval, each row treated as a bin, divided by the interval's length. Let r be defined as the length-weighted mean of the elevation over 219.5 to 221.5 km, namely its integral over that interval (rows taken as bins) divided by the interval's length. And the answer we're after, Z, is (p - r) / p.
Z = 0.2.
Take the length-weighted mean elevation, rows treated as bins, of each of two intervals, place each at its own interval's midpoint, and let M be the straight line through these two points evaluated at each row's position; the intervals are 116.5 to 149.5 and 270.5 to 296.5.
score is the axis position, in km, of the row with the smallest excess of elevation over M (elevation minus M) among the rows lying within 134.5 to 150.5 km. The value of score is 143.0 km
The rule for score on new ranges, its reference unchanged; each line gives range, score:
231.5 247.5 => 233.0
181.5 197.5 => 193.0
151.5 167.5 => 159.0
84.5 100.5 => 97.0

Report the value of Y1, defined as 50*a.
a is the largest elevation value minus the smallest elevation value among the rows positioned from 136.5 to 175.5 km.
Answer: 270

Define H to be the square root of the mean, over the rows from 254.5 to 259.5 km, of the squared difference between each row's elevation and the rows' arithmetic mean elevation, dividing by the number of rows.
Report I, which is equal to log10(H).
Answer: 0.26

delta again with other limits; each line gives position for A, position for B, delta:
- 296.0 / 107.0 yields 81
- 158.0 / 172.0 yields 60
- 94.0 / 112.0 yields 66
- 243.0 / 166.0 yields 67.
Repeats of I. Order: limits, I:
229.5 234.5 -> 0.21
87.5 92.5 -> 0.12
